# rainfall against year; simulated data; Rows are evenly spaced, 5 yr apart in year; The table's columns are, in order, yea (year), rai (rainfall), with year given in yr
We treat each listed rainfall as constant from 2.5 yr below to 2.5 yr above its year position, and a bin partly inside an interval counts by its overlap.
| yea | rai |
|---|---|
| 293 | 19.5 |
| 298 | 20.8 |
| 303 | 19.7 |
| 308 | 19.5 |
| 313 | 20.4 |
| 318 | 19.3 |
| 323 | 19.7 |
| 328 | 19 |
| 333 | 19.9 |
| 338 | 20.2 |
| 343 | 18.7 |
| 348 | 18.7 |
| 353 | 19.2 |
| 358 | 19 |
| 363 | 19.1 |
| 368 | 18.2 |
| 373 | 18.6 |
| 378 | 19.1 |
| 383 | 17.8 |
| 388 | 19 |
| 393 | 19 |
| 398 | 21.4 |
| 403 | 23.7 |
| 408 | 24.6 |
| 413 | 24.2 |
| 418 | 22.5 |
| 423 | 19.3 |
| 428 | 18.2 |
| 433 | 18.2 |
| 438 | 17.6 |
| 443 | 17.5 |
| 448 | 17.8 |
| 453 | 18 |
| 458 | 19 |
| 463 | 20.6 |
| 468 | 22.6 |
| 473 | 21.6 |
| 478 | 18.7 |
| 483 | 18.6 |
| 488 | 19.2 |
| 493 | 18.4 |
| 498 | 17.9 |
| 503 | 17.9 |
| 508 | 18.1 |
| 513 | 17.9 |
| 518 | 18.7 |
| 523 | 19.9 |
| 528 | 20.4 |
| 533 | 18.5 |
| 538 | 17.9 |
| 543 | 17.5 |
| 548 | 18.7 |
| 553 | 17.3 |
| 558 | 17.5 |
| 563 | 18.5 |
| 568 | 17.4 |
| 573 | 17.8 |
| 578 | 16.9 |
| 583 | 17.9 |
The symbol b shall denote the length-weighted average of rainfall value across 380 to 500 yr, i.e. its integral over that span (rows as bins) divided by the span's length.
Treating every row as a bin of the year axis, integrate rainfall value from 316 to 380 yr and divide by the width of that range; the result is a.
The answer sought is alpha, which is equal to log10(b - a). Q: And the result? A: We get -0.2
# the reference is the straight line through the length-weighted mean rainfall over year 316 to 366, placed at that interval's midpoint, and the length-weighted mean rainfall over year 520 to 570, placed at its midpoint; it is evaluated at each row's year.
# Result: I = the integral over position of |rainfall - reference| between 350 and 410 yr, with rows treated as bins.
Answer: 77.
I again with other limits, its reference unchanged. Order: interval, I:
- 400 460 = 128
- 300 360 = 25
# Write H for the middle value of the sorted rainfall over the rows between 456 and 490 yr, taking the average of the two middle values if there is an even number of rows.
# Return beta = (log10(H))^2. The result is 1.65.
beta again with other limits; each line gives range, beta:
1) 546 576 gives 1.55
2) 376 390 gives 1.64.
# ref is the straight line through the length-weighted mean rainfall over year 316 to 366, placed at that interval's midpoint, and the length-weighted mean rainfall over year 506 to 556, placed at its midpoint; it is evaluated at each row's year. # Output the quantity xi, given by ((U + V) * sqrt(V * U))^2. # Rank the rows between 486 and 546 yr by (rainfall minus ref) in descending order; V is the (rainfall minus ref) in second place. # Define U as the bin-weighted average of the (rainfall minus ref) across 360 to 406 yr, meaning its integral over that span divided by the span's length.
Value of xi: 2.4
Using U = 0.50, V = 1.4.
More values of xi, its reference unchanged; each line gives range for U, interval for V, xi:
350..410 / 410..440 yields 47.8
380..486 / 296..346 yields 5.0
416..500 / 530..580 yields 0.0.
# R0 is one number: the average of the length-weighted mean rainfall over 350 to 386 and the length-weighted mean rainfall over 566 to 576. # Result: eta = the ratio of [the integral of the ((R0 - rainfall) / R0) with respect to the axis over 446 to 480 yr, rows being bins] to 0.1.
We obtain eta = -31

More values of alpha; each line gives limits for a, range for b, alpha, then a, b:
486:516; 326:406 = 0.1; 18.2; 19.4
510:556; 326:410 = 0.1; 18.5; 19.7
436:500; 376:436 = 0.2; 19.1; 20.6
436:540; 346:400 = -1.1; 18.9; 19.0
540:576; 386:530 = 0.3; 17.8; 19.7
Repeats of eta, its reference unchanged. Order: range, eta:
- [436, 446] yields 3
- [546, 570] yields 4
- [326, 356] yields -19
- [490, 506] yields 0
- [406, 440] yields -47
